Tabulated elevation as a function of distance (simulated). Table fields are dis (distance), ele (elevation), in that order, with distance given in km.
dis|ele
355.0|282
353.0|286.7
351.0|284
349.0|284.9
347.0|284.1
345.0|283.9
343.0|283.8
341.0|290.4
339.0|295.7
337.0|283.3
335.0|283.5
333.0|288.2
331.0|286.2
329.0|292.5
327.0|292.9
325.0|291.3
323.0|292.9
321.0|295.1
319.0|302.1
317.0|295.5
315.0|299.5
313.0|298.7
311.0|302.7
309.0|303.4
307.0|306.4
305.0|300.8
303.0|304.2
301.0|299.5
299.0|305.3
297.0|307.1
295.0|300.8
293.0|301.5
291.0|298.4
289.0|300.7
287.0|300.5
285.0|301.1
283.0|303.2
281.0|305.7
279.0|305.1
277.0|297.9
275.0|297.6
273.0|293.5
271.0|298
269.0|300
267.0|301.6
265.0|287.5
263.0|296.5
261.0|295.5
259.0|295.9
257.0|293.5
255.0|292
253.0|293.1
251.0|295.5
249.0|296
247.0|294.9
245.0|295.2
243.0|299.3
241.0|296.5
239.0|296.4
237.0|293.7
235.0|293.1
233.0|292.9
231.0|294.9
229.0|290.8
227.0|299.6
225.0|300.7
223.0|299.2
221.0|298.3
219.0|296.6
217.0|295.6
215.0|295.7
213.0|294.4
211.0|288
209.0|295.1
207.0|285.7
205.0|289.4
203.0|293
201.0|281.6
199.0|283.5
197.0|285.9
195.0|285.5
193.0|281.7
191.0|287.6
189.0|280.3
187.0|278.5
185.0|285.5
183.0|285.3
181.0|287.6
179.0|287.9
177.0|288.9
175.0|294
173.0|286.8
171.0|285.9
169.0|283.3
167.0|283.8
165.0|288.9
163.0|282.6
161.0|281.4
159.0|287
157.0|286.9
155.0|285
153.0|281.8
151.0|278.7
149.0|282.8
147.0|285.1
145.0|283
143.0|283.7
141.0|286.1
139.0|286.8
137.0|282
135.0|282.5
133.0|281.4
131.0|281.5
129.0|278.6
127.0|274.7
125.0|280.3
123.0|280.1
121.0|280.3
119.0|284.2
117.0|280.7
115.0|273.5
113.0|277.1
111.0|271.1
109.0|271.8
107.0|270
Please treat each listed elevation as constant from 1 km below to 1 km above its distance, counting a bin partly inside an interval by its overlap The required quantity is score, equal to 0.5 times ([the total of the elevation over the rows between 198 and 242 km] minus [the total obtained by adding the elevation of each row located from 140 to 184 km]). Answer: 89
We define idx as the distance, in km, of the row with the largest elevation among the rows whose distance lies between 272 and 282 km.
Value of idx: 281.0 km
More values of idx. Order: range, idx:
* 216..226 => 225.0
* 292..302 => 297.0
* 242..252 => 243.0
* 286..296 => 293.0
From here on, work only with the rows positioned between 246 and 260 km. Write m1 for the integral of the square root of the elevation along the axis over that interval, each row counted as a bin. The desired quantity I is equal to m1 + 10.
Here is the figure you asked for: 250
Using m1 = 240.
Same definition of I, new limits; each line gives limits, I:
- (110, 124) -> 243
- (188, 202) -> 246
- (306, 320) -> 253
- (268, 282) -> 252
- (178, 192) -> 246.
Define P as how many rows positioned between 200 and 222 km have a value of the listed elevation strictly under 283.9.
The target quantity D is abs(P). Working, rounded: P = 1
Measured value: 1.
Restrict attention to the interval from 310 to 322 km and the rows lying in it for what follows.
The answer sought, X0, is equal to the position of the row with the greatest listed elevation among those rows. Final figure 311.0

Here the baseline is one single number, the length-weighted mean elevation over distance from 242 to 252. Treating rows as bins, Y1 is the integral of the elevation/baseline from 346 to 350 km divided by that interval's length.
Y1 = 0.96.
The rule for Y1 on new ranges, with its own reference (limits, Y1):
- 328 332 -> 0.98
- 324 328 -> 0.99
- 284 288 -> 1.02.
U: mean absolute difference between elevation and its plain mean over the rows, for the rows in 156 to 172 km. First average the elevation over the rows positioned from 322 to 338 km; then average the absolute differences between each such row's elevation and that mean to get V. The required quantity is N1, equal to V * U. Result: 7.8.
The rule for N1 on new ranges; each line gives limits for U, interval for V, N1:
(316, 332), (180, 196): 8.6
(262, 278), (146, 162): 7.4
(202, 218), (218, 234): 9.3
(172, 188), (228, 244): 5.8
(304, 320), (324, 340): 9.8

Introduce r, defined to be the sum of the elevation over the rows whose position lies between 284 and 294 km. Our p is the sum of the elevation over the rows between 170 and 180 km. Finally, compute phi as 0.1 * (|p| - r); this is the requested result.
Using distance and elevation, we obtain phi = -6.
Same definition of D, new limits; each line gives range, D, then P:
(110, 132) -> 10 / 10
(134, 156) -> 7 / 7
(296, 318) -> 0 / 0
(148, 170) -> 7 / 7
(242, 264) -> 0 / 0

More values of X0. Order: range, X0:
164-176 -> 175.0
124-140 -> 139.0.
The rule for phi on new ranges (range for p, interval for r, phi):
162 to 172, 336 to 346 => -1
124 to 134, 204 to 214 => -6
